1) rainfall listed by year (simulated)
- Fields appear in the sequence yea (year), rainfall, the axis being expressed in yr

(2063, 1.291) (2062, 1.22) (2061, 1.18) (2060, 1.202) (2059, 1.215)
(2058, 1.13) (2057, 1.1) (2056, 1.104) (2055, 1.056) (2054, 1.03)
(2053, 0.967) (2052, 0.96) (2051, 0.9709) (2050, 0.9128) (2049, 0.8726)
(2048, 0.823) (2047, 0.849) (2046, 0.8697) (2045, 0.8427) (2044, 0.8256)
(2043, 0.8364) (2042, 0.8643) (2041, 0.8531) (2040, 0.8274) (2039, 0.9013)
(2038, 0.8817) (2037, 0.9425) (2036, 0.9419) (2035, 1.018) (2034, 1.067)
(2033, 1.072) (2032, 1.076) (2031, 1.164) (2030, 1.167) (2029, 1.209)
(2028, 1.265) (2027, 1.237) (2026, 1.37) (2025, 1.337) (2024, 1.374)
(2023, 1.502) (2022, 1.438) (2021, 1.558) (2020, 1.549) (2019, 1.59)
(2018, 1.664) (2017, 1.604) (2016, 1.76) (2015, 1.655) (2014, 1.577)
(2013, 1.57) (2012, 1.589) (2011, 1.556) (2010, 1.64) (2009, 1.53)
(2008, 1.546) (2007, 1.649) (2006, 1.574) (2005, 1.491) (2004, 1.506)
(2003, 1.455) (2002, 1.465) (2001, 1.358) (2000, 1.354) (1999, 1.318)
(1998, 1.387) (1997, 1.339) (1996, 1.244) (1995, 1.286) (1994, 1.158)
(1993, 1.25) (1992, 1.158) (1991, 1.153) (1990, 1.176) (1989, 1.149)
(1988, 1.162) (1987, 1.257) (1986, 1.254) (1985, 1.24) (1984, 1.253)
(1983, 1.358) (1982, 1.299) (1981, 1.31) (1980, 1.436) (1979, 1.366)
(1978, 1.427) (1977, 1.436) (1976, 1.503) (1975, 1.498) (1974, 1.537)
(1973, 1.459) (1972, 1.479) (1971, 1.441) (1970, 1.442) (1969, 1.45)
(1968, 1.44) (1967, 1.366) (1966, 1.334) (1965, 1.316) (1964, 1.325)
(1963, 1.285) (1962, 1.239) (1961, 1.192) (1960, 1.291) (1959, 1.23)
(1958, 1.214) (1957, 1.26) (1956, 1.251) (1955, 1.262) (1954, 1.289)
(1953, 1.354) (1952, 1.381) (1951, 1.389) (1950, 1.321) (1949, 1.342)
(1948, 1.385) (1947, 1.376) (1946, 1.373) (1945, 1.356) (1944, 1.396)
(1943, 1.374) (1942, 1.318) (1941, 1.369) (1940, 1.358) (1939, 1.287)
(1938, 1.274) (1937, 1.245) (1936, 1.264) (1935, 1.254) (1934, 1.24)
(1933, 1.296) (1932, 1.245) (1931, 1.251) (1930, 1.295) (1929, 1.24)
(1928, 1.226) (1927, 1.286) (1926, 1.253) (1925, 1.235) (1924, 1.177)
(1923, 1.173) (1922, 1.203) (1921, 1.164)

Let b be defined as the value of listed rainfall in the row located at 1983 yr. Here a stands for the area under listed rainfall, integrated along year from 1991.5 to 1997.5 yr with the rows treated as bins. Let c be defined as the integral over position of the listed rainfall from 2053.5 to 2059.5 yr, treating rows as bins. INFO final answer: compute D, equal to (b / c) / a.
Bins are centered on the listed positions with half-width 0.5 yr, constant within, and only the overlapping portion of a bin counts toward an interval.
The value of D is 0.028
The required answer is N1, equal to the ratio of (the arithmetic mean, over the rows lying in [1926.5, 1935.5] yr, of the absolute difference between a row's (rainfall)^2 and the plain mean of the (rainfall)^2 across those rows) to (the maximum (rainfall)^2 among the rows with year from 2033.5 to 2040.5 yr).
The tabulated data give 0.05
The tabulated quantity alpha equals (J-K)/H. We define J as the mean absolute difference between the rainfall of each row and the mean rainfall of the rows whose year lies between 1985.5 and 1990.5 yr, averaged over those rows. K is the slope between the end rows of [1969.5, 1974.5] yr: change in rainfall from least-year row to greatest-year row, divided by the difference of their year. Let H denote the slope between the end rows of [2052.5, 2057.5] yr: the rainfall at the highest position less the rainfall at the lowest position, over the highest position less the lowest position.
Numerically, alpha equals 0.6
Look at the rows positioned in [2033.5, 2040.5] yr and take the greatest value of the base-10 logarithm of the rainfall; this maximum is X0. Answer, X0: 0.03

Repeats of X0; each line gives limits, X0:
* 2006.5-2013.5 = 0.22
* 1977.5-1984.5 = 0.16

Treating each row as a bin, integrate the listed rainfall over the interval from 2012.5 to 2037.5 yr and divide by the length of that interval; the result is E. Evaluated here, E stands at 1.35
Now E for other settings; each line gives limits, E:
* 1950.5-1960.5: 1.29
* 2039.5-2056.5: 0.91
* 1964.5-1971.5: 1.40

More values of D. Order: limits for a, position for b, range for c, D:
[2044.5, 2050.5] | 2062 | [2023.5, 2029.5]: 0.030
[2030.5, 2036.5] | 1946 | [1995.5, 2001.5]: 0.027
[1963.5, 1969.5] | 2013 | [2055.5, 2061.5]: 0.028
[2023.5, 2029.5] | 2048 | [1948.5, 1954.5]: 0.013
